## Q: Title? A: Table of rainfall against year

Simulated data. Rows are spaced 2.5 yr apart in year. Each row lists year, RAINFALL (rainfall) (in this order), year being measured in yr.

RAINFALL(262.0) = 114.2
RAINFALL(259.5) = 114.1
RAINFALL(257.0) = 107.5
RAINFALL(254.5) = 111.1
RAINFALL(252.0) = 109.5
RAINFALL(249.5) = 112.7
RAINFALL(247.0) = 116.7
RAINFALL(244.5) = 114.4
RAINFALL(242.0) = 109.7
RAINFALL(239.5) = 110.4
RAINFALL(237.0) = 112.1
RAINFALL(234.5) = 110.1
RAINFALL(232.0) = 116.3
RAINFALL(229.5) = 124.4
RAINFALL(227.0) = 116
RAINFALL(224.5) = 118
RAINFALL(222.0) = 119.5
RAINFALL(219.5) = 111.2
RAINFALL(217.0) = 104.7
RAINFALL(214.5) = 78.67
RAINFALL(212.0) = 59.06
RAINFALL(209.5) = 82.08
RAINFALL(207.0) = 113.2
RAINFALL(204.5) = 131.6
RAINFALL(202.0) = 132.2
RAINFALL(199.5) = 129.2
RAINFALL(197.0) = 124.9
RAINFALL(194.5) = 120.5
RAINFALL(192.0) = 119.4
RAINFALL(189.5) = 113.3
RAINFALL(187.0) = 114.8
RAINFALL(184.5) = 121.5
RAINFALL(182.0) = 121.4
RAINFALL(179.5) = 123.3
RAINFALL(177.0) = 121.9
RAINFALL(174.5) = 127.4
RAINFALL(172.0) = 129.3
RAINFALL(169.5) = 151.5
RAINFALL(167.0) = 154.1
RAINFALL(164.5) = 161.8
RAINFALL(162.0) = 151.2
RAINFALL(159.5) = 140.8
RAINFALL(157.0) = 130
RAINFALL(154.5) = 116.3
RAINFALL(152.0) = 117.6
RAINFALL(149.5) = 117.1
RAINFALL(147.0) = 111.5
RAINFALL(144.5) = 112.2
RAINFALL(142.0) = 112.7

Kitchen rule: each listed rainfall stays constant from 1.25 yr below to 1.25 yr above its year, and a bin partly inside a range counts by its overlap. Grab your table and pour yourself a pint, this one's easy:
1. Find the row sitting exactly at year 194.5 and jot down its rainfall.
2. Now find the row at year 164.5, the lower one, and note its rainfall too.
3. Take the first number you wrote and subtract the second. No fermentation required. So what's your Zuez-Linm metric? -41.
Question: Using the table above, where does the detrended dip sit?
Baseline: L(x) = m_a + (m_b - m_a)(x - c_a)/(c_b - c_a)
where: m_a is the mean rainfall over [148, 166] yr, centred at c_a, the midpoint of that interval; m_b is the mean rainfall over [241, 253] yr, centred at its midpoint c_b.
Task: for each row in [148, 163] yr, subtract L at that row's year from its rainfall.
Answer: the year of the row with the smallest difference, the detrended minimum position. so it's 149.5 yr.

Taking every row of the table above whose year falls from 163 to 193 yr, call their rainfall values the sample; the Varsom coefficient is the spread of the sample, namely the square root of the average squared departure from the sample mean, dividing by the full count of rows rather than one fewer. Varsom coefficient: 16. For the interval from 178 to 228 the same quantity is 18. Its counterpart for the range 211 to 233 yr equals 21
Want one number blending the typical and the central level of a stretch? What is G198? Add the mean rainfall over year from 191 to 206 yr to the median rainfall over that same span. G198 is 253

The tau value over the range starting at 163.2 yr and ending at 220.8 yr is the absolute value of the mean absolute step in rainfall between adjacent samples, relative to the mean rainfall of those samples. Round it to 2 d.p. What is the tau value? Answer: 0.07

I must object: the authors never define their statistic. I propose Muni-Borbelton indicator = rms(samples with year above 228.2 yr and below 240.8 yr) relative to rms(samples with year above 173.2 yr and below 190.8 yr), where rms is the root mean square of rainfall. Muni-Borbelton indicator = 0.95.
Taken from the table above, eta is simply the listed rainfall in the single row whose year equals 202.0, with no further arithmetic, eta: 132.2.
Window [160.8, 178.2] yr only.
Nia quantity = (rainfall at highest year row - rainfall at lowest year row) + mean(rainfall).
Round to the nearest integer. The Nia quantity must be 113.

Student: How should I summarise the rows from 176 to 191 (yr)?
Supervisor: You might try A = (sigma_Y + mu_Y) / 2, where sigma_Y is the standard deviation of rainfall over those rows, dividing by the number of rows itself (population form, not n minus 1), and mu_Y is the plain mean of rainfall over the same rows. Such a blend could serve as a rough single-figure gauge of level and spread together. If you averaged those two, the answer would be 61.6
